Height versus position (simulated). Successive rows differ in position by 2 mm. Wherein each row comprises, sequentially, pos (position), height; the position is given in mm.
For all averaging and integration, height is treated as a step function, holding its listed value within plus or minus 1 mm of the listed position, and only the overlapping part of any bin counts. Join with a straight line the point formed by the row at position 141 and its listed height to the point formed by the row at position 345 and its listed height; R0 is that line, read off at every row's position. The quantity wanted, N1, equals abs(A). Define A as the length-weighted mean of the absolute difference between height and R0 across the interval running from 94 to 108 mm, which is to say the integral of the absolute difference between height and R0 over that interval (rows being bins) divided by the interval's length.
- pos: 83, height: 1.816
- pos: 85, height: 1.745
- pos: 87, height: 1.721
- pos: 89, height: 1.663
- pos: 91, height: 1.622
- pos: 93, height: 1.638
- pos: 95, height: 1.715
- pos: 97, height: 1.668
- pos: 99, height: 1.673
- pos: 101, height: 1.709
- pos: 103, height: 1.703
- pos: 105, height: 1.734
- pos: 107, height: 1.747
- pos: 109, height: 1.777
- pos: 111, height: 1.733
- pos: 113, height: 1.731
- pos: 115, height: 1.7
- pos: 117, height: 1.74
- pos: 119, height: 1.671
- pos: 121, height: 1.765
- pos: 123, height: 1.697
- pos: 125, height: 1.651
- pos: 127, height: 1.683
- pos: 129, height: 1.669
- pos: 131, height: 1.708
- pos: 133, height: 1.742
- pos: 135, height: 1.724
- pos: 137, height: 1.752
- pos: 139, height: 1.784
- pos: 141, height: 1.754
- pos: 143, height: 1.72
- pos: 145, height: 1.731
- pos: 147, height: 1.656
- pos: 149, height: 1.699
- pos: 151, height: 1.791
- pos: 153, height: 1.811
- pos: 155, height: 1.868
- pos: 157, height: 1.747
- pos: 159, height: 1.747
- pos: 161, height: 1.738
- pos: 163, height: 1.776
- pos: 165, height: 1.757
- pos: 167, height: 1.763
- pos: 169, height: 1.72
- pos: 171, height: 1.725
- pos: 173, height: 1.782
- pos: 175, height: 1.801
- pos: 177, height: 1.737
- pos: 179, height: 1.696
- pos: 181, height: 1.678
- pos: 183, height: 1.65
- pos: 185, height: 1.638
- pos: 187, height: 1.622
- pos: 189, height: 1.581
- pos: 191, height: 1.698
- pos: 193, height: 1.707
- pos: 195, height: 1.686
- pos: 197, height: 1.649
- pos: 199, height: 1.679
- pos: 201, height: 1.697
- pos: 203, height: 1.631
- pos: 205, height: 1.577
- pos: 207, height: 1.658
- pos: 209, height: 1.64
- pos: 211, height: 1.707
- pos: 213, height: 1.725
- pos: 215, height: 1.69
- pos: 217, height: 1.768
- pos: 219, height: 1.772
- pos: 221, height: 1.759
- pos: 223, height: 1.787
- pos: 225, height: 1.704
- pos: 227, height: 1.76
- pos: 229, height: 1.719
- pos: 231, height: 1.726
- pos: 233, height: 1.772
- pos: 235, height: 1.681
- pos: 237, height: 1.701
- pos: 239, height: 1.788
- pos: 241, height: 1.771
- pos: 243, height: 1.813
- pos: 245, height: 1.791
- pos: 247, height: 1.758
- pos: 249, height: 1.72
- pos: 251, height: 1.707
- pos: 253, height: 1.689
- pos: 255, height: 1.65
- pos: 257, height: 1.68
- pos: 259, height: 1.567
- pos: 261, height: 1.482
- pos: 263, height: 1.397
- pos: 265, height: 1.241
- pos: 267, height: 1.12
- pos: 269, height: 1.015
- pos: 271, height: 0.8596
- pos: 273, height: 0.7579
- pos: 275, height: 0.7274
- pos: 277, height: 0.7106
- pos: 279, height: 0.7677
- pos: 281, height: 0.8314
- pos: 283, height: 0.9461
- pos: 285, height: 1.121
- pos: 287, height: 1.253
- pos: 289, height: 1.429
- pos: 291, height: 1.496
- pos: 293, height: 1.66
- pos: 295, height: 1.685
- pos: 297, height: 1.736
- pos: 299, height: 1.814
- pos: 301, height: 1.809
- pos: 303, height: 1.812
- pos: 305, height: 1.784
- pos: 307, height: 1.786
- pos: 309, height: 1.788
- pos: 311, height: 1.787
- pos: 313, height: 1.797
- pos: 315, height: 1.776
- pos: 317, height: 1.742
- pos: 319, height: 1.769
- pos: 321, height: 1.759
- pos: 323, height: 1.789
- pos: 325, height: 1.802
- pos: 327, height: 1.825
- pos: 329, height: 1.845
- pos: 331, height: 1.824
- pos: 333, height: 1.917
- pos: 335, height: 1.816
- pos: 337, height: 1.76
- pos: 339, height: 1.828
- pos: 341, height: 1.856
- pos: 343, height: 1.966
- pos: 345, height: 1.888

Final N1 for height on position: 0.03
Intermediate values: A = 0.03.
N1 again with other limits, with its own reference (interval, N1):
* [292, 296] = 0.18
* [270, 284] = 1.04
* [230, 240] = 0.08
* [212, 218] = 0.07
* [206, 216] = 0.12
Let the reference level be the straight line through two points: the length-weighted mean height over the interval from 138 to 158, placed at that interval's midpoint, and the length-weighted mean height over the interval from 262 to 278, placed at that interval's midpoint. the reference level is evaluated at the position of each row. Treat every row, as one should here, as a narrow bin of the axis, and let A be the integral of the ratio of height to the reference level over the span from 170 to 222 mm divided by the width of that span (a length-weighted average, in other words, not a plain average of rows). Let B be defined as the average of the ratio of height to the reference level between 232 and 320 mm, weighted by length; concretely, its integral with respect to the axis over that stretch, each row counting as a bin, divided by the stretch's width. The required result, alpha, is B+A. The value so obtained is 2.83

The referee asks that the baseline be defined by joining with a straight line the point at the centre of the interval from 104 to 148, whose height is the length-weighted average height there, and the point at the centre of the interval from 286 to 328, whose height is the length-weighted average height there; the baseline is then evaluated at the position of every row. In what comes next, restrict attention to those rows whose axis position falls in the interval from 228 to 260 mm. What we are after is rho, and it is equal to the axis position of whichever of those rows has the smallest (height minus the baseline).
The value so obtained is 259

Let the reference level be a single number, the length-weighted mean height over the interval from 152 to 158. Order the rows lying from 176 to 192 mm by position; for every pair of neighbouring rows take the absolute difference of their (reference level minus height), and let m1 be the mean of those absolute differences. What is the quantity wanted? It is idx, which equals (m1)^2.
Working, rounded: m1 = 0.039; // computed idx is 0.0015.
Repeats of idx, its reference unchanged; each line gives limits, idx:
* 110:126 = 0.0025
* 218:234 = 0.0015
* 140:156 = 0.0022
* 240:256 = 0.0009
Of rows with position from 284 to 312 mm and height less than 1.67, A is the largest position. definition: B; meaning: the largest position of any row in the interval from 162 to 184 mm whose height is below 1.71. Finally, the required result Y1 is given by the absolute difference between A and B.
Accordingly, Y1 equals 110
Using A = 293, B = 183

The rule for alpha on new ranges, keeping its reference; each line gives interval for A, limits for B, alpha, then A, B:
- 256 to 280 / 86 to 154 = 2.00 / 1.11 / 0.89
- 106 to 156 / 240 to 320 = 2.61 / 0.93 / 1.68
